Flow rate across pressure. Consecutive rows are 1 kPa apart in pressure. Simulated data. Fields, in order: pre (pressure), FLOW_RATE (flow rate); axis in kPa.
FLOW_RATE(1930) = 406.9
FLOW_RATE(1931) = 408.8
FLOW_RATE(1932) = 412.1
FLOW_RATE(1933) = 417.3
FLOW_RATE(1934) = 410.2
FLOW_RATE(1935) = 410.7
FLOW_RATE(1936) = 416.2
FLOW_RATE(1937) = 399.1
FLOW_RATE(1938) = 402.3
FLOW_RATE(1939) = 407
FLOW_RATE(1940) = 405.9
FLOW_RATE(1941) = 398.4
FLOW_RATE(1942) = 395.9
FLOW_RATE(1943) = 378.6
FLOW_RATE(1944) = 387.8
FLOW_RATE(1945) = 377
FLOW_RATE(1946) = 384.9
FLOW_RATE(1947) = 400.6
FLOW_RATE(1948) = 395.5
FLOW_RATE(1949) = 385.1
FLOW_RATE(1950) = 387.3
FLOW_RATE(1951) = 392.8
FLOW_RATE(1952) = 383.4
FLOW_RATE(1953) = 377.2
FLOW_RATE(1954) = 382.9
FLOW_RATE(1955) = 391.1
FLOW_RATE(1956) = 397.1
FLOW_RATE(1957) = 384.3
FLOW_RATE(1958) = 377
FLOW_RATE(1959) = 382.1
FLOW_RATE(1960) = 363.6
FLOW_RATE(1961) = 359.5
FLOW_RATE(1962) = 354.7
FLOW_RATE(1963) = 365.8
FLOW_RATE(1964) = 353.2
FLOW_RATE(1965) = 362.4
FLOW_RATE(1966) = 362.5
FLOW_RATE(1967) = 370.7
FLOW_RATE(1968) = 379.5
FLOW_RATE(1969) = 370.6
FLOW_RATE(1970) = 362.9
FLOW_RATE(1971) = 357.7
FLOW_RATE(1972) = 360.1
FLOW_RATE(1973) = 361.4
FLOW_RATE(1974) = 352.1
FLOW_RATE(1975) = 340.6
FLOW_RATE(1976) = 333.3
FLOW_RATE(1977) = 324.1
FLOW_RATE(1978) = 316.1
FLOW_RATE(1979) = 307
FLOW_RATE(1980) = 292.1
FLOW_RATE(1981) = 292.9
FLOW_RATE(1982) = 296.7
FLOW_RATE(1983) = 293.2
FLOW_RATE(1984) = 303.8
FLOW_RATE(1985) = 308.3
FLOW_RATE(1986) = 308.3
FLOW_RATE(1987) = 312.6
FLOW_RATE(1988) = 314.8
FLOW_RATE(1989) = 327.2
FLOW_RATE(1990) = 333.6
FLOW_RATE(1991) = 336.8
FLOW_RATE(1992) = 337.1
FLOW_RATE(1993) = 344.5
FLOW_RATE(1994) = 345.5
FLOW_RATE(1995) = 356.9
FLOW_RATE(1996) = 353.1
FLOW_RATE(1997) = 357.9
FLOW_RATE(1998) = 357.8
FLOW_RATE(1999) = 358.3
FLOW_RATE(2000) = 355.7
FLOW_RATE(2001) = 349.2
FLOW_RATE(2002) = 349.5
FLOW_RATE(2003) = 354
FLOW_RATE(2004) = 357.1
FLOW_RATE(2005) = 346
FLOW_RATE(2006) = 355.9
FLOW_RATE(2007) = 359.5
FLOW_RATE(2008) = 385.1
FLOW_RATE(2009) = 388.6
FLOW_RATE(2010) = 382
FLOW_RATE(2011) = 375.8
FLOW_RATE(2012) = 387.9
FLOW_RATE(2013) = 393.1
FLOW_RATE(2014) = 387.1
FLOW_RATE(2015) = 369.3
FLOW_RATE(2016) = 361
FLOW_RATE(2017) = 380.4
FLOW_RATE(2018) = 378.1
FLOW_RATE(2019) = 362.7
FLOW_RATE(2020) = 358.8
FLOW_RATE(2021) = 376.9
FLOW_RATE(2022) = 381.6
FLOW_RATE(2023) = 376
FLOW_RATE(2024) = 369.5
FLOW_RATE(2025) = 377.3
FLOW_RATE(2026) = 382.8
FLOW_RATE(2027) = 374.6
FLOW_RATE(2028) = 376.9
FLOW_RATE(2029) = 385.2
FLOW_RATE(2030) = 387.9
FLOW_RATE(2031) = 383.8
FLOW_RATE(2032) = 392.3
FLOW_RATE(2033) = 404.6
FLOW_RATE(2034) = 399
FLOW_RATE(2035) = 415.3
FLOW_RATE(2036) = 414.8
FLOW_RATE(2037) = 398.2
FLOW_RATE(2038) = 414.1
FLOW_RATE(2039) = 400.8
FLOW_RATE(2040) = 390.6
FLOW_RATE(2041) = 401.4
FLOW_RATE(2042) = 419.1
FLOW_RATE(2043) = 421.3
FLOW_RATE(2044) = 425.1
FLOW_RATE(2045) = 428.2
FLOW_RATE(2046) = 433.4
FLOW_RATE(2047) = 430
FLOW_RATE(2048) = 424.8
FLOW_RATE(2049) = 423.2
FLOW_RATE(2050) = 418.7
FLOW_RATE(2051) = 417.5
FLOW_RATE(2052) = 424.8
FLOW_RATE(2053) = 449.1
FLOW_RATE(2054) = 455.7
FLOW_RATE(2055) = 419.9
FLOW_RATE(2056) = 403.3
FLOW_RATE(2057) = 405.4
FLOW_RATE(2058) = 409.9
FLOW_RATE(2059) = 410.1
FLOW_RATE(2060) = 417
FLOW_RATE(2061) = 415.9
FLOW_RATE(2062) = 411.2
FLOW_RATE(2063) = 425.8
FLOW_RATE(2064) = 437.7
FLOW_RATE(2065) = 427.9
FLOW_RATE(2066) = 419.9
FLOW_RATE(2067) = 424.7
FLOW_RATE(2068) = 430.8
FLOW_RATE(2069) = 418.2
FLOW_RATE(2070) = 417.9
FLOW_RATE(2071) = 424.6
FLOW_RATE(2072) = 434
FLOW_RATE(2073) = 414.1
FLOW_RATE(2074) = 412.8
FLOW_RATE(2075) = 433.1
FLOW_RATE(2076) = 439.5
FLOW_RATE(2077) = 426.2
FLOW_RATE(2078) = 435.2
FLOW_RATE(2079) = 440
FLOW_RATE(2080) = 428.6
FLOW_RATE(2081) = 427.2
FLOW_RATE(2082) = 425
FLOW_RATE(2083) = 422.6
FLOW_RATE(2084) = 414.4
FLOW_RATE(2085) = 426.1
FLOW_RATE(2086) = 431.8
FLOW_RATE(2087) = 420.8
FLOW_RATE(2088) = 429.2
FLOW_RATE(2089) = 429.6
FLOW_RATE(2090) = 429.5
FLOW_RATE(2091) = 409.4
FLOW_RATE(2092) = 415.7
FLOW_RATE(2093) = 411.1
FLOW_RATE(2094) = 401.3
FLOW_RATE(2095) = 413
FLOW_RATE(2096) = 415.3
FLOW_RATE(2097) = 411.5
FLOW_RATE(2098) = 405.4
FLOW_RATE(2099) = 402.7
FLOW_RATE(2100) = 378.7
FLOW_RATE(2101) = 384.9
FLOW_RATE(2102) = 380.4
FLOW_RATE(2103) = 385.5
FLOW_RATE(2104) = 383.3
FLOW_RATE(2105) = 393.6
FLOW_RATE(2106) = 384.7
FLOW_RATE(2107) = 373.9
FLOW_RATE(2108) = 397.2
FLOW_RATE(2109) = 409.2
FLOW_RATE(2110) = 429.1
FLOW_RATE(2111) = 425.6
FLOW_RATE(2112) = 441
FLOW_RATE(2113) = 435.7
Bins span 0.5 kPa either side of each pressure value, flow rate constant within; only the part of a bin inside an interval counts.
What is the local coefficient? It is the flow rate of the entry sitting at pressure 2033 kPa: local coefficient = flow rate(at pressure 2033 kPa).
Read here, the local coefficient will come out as 404.6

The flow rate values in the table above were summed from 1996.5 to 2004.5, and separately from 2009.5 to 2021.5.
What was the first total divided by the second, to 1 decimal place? 0.6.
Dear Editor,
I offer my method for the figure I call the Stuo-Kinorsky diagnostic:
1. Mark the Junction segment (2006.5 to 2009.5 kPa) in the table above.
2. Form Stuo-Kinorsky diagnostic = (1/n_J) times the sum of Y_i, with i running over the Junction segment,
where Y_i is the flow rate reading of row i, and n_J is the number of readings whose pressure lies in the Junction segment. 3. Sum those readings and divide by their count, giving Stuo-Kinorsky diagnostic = 378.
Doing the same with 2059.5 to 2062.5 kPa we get 415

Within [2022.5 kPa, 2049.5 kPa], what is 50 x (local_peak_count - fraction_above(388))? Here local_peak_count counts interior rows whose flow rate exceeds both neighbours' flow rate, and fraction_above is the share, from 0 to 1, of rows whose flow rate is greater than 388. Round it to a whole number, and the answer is 267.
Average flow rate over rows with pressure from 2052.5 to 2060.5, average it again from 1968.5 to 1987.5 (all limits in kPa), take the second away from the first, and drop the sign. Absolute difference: 95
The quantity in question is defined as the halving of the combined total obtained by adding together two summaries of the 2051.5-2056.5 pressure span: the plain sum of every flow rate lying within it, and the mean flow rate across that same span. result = 1292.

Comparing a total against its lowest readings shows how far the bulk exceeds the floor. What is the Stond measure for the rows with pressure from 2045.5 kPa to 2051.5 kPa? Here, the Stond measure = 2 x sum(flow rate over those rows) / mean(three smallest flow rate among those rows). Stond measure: 12.1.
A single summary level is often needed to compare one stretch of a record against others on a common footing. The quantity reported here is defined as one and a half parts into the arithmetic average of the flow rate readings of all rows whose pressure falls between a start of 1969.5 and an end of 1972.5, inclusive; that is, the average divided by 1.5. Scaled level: 240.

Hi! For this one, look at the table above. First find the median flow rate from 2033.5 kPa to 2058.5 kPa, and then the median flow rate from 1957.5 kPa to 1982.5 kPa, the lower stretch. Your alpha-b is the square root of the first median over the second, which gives 1.079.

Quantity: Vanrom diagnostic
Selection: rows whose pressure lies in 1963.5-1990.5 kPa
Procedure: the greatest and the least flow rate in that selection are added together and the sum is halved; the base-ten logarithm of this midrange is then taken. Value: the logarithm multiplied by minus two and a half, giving -6.32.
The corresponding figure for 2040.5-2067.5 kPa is -6.58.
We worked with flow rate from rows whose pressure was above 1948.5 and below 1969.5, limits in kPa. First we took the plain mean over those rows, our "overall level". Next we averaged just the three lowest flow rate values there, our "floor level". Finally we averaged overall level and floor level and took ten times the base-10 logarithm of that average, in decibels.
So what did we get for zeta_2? 25.6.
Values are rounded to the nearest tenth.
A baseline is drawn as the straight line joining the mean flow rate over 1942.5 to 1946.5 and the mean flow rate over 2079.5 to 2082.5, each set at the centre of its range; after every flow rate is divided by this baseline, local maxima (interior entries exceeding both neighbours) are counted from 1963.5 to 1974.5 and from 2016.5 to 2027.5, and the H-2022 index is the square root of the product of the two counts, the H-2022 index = 2.4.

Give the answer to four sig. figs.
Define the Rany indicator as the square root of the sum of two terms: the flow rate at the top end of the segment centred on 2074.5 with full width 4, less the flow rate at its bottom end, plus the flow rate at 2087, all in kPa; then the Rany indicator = 21.12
